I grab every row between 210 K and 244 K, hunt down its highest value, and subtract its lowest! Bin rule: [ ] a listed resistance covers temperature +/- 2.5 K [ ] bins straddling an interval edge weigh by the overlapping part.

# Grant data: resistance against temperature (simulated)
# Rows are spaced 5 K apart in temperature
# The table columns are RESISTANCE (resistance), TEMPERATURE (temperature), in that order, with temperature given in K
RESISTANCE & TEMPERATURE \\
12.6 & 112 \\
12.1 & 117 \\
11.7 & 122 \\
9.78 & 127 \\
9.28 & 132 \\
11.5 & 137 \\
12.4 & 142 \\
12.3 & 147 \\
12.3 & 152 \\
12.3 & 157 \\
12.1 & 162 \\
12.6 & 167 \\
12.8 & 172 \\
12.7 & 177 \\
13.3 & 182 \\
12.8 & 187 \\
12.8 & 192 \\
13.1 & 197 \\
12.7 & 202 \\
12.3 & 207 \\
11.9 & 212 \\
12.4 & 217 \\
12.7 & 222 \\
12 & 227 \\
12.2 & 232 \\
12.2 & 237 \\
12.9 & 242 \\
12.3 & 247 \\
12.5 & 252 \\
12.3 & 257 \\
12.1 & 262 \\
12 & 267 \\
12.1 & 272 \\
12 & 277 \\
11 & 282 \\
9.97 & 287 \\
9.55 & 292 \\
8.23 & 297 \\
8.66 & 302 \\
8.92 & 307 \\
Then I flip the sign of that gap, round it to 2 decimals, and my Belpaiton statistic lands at -1.00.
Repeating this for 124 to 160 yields -3.12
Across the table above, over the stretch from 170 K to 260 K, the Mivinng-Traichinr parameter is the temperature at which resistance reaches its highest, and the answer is 182 K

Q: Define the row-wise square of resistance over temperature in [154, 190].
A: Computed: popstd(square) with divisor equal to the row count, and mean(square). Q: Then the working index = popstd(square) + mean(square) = 169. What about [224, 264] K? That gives 158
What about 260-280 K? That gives 146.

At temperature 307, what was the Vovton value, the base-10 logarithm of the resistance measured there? 0.95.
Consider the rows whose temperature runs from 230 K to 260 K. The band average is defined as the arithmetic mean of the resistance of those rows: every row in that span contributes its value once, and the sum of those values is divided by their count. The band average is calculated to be 12.4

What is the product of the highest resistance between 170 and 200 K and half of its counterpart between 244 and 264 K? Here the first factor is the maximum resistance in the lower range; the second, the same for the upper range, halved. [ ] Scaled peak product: 83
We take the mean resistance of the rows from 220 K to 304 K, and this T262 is 11.5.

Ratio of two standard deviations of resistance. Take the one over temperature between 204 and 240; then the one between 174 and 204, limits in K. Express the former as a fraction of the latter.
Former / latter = 1.1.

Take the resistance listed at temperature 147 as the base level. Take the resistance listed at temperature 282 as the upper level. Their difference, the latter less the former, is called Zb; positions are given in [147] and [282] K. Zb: -1.3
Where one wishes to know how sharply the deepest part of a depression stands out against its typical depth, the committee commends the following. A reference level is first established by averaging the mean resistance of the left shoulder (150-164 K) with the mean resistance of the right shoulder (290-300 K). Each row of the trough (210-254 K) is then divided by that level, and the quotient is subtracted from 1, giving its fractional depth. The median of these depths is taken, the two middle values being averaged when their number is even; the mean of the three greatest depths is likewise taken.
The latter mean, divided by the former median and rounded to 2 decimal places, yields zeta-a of 0.85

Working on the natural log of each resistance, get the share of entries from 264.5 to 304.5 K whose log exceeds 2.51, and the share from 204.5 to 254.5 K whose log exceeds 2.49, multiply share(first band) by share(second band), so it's 0.0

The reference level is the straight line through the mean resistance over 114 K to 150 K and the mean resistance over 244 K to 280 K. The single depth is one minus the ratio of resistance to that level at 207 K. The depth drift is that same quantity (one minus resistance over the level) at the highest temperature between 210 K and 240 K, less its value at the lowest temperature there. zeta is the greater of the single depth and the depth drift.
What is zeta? -0.011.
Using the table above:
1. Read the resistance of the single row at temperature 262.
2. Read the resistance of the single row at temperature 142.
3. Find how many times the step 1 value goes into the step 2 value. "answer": 1.02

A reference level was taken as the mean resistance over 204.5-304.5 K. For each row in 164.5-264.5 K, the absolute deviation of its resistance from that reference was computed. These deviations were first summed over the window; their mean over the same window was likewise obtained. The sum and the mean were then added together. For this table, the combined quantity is 20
